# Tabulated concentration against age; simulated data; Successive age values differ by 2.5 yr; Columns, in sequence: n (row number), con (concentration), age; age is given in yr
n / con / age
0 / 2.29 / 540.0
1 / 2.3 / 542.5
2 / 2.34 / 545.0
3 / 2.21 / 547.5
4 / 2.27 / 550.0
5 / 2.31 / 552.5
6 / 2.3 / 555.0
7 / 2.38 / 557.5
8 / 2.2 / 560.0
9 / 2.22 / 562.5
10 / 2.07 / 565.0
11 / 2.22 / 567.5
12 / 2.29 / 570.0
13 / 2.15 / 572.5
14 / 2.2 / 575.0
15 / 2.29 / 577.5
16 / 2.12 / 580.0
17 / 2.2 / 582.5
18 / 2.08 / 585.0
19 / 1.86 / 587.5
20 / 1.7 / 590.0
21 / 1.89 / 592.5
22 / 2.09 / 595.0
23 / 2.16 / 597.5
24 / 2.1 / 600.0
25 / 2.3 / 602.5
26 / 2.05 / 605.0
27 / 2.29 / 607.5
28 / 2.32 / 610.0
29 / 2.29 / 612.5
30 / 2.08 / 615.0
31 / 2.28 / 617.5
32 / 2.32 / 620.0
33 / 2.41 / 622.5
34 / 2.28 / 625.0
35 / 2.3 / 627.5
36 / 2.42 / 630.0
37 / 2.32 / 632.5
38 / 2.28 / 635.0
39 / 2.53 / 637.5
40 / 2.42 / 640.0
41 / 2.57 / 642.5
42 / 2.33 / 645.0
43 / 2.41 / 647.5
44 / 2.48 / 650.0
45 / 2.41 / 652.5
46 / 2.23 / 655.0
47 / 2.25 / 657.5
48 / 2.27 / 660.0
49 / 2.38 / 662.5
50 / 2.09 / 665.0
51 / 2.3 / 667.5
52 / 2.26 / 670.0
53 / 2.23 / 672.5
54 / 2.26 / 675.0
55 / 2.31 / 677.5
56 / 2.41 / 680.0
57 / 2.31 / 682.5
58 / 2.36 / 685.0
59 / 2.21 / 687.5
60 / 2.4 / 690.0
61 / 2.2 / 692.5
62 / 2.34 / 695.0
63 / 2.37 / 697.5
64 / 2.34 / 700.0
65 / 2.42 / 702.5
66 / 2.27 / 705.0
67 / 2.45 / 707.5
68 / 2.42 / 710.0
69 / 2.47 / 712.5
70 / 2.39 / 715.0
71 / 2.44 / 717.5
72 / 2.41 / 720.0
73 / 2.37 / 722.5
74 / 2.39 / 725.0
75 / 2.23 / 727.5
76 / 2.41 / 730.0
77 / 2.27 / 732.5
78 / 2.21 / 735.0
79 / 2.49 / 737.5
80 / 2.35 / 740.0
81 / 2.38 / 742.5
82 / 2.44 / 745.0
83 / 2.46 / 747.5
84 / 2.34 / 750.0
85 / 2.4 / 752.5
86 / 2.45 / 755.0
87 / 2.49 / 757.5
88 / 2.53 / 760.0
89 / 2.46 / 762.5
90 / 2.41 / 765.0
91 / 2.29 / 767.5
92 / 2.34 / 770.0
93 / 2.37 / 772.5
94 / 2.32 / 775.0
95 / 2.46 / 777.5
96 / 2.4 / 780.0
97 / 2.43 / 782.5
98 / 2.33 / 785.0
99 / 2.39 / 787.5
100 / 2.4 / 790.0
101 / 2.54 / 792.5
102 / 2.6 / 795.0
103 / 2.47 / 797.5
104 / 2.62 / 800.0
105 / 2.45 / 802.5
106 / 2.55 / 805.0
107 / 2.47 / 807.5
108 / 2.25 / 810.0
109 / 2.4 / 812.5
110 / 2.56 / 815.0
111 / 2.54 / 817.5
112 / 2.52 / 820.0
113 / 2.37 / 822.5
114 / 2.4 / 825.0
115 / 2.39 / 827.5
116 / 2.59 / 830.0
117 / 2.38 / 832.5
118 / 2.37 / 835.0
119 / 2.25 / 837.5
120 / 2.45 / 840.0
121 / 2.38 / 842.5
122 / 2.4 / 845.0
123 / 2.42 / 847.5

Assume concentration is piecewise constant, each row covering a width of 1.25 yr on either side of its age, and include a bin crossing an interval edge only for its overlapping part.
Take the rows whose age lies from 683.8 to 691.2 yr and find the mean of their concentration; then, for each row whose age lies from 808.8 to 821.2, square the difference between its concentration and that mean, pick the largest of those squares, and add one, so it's 1.06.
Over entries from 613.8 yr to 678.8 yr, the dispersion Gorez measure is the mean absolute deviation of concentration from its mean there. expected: 0.086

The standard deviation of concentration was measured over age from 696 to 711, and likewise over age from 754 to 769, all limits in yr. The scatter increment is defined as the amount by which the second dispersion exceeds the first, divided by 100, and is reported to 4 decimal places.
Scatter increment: 0.0002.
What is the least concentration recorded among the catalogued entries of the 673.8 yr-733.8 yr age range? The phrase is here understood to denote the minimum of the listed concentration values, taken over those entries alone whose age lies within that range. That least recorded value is 2.2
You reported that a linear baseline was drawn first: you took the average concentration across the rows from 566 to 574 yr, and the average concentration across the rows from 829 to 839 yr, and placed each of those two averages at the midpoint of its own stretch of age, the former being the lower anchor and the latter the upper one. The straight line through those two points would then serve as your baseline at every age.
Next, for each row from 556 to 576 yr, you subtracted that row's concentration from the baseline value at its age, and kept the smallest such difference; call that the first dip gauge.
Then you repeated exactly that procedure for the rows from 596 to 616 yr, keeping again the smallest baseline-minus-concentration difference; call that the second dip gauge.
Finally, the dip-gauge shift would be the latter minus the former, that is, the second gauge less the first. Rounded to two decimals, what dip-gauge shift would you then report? 0.10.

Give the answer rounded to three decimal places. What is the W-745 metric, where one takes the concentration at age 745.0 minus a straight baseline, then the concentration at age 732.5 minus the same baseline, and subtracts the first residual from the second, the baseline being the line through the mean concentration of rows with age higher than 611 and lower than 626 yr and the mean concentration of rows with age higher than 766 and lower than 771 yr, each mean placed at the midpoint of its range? -0.167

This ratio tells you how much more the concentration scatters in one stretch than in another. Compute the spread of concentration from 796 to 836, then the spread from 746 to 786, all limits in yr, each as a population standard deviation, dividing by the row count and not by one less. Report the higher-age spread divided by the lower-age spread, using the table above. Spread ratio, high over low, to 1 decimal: 1.5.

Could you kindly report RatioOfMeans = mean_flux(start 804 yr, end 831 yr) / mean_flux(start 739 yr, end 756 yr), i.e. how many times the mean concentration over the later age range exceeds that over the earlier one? 1.02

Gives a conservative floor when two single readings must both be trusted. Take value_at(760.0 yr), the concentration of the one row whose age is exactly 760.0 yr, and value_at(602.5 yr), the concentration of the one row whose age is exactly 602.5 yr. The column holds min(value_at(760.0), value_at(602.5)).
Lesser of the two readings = 2.30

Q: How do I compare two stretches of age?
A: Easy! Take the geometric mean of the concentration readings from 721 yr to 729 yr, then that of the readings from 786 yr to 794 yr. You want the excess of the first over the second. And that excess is -0.11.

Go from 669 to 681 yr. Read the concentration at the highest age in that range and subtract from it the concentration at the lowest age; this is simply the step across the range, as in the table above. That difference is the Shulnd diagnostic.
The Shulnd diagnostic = 0.15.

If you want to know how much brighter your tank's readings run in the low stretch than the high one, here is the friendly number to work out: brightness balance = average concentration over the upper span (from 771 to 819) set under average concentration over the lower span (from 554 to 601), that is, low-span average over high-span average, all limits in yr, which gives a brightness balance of 0.870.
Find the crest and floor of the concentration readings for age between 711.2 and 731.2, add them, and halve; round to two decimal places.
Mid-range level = 2.35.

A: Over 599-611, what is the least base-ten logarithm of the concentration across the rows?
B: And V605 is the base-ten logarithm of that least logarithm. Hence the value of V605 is -0.51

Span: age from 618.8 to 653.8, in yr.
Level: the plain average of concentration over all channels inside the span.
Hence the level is 2.39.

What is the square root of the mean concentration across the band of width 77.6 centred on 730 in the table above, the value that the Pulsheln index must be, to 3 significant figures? 1.54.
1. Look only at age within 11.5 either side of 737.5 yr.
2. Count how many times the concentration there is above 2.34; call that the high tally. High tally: 6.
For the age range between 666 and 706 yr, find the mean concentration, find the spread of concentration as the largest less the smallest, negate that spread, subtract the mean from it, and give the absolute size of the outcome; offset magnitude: 2.53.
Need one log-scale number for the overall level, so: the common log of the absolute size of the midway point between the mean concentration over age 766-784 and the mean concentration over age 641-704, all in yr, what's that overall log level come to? 0.371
